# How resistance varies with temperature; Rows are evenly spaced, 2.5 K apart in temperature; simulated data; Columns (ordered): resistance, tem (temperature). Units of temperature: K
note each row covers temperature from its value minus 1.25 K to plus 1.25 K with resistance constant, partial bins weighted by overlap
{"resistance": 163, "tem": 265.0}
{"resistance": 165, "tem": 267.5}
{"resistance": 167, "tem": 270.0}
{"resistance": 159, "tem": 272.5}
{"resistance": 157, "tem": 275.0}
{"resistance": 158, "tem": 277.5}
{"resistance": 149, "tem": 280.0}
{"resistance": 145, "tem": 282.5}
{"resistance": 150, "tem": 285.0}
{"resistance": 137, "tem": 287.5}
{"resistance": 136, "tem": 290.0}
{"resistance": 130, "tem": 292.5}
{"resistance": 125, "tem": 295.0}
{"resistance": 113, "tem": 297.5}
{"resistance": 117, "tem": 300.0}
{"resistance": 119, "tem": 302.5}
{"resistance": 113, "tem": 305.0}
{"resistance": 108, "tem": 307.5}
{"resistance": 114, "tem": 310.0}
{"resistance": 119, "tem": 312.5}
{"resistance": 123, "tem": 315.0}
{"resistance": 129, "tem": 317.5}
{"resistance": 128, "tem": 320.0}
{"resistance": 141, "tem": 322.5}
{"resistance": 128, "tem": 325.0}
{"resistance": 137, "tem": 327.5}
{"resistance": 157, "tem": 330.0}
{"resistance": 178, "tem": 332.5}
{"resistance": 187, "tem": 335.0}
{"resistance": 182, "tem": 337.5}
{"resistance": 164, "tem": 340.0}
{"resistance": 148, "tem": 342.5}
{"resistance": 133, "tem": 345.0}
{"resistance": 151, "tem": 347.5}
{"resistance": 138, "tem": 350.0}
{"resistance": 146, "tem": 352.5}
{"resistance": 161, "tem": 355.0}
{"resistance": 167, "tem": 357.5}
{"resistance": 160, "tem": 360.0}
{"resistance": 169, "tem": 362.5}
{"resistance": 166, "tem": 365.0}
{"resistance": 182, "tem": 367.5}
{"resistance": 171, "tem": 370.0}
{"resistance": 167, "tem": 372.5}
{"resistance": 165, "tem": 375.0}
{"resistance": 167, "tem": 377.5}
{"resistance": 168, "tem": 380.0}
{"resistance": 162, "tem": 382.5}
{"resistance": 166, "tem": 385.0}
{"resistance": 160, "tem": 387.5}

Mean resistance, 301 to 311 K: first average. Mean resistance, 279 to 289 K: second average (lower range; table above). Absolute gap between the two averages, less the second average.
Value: -114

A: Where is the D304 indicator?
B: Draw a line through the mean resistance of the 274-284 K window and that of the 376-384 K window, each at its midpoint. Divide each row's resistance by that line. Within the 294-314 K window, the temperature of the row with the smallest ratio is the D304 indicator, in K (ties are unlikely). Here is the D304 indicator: 307.5 K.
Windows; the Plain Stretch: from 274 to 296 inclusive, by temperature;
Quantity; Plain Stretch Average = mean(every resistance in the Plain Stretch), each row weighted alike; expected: 143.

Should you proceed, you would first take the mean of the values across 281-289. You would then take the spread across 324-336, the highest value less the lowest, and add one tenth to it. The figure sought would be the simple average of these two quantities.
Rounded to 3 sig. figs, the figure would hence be 102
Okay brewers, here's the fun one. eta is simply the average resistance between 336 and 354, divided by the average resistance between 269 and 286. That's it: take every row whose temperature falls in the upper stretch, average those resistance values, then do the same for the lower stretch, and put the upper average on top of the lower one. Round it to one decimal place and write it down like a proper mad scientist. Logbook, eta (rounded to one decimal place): 1.0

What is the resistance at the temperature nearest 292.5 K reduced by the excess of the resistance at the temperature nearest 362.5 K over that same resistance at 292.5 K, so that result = 91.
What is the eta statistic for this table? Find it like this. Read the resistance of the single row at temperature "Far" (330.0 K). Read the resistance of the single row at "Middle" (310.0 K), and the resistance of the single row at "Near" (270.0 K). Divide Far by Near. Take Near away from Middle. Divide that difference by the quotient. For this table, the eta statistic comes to -56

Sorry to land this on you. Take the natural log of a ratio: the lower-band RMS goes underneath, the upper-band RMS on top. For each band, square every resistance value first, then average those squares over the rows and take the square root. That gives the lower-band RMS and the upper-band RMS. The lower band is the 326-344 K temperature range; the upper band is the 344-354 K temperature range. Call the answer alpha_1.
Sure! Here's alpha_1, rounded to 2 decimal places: -0.15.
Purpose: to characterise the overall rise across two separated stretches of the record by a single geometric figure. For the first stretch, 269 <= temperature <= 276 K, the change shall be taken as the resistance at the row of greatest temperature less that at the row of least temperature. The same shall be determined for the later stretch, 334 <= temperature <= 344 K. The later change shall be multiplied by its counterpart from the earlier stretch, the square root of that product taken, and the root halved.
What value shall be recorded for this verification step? 10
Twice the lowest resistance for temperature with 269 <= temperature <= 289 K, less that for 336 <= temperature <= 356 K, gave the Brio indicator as 141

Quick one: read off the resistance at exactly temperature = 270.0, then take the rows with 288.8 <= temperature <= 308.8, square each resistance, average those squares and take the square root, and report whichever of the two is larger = 167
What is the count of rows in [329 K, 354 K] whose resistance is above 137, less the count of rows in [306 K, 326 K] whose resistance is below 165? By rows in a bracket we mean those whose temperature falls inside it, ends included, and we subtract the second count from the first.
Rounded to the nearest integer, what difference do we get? 1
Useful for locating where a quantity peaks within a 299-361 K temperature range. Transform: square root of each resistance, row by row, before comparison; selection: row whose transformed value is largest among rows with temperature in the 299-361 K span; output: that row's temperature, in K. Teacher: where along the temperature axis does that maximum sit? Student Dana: 335.0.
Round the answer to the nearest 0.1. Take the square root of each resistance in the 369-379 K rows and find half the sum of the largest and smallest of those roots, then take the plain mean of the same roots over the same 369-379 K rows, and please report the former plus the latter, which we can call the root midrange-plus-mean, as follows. 25.9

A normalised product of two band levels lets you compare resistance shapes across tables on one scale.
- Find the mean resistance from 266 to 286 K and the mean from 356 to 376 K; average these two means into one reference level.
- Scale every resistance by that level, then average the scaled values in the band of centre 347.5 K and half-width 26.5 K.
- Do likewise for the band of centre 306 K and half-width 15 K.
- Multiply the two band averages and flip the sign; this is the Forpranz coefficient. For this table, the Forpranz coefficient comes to -0.72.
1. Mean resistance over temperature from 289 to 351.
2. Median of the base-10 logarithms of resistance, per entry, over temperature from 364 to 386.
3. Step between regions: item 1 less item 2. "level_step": 134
